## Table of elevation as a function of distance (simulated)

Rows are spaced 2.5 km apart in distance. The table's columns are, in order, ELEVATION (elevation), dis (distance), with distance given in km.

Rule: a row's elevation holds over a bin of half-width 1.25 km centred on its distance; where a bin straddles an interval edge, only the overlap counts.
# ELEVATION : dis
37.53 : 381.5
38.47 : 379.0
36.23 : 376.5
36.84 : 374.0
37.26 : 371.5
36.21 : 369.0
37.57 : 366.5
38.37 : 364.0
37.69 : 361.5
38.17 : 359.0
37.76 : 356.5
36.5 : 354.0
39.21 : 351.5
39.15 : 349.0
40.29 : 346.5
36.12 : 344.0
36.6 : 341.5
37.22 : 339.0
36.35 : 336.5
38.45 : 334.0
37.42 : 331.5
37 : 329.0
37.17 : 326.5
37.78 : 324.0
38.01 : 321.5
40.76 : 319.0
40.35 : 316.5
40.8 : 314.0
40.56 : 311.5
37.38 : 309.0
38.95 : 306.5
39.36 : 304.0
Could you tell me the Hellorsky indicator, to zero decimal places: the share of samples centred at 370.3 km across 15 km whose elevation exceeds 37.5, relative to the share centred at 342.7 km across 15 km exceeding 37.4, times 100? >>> 100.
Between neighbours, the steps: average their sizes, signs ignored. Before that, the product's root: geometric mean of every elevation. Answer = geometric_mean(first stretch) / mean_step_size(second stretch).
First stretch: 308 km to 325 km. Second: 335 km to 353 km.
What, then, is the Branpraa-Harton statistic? 32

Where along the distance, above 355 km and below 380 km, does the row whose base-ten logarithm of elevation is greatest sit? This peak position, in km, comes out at 379.0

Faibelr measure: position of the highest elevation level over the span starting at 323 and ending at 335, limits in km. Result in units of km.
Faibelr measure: 334.0 km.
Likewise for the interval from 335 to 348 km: 346.5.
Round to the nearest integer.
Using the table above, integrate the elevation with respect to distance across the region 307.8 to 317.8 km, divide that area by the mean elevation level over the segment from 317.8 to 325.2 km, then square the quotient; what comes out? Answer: 105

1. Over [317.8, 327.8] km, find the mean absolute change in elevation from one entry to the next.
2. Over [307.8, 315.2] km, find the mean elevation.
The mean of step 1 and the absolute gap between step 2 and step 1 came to 19.8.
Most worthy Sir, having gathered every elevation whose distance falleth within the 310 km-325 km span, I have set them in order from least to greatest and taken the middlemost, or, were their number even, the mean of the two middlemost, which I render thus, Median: 40.5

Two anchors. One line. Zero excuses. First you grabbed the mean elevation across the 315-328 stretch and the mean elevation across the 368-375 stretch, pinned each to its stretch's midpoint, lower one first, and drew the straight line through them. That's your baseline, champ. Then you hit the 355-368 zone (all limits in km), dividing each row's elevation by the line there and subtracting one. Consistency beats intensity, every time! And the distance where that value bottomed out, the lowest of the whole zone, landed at 356.5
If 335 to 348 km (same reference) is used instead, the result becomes 336.5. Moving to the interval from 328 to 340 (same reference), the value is 336.5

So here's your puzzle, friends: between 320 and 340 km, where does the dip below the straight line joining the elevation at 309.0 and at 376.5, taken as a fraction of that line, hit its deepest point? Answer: 336.5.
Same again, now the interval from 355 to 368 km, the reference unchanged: 366.5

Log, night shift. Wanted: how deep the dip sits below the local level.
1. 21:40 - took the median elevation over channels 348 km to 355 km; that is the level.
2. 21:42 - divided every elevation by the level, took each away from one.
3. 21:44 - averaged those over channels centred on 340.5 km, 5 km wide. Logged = 0.06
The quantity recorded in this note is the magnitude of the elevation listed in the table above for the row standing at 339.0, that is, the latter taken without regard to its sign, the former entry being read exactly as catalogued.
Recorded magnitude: 37.2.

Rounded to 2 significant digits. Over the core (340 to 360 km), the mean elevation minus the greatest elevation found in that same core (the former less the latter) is -2.3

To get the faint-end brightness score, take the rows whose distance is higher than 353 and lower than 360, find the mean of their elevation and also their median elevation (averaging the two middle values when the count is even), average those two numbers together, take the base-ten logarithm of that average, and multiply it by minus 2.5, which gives -3.94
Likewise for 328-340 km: -3.93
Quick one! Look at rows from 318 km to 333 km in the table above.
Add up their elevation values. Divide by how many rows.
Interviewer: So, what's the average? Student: 38.0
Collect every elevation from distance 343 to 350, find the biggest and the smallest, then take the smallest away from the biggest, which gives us 4.2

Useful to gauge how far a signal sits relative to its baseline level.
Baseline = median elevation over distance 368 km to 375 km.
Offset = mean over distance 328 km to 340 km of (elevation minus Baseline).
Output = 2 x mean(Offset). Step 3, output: 0.9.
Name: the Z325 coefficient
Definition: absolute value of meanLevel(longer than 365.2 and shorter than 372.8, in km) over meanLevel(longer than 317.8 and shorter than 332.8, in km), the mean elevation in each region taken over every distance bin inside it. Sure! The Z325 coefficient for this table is 0.97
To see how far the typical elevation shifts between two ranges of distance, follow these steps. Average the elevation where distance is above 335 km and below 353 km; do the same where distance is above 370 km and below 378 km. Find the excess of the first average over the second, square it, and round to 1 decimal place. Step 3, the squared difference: 1.1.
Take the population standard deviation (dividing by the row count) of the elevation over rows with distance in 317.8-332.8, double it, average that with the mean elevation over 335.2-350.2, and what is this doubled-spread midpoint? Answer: 20.1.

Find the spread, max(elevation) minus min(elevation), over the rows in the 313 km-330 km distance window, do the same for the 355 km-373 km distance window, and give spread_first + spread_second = 6.0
